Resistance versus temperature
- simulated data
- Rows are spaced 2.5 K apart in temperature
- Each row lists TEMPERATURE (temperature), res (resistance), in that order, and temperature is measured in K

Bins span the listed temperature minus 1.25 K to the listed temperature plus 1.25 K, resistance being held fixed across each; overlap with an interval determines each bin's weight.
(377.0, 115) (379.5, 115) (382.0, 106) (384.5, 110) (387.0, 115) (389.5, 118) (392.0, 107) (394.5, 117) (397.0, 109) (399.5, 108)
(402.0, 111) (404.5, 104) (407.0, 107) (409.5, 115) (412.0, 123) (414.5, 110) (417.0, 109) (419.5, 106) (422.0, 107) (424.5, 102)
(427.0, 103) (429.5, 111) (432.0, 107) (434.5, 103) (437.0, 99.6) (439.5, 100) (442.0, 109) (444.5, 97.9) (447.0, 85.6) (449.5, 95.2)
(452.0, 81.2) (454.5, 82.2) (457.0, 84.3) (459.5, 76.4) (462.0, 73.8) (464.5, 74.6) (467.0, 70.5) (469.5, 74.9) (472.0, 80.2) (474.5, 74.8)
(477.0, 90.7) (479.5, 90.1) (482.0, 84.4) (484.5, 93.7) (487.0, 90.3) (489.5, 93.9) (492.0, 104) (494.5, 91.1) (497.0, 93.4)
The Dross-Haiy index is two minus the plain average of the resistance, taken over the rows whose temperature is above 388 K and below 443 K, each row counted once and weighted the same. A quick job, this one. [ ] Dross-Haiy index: -106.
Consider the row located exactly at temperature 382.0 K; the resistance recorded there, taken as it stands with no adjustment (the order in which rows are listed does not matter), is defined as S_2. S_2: 106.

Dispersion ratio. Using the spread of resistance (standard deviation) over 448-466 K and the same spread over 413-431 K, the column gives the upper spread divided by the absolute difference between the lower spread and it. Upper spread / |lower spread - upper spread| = 1.9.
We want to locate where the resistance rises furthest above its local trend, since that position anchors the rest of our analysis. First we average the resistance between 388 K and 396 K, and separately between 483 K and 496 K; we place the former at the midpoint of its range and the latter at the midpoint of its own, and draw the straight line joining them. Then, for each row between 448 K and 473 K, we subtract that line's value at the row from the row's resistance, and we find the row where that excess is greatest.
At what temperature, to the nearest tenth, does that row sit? 449.5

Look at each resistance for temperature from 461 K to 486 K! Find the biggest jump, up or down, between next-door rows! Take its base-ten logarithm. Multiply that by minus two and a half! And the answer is -3.00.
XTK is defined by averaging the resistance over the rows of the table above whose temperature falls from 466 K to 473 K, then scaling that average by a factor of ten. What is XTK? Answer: 752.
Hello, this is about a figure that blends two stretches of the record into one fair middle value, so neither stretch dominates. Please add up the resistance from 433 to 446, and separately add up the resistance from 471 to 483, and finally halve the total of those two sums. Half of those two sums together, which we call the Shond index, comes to 465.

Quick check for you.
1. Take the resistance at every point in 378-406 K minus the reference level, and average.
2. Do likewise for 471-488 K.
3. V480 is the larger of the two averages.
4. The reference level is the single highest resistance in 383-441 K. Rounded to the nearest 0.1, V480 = -12.1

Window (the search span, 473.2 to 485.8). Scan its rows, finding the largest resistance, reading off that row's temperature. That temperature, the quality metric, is 484.5 K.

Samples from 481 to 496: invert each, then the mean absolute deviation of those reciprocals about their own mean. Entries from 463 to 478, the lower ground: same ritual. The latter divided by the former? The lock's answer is 1.6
